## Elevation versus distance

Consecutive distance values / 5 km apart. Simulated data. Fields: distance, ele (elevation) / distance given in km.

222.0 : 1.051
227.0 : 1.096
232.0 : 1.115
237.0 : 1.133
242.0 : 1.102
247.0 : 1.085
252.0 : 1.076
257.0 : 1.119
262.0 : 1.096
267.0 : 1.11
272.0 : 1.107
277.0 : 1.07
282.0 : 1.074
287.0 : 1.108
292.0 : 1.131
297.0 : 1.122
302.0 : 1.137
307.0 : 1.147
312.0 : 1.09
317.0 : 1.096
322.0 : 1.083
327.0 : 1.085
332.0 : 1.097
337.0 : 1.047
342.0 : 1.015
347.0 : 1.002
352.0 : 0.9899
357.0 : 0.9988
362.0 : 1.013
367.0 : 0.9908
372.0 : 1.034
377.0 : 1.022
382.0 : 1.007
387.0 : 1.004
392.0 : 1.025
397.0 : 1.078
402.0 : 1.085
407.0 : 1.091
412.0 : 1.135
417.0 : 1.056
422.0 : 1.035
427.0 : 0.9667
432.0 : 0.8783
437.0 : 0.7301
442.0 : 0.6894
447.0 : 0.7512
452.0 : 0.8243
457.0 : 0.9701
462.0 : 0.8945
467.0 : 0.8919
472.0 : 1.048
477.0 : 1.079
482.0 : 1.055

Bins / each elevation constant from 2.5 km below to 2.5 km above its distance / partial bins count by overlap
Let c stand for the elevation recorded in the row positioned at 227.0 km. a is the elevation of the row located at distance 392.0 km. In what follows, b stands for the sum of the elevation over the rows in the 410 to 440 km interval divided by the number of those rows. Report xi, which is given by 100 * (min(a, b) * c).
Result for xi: 106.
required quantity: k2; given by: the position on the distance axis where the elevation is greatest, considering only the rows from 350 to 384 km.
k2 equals 372.0 km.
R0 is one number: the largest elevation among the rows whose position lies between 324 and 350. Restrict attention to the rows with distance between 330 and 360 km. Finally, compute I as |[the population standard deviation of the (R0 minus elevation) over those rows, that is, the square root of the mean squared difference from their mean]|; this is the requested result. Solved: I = 0.037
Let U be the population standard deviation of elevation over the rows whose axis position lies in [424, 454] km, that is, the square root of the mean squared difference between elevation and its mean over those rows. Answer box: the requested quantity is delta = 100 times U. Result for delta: 9.5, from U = 0.095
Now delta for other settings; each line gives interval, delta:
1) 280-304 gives 2.2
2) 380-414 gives 4.6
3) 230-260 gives 2.0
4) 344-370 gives 0.8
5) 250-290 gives 1.8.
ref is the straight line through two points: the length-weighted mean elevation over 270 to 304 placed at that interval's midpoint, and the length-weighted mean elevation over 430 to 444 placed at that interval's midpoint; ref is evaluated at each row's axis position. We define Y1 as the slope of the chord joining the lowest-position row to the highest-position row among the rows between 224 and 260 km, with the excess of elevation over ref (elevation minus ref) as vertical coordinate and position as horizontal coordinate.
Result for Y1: 0.003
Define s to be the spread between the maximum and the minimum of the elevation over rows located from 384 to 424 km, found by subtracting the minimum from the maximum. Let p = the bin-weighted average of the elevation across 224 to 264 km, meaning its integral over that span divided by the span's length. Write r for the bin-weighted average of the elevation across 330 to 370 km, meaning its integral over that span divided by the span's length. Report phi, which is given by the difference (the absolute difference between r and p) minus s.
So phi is -0.05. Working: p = 1.10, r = 1.02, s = 0.13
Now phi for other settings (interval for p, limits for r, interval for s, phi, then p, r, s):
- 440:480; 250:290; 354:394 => 0.15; 0.90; 1.10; 0.04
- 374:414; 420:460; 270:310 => 0.12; 1.05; 0.85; 0.08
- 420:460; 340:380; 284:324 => 0.09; 0.85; 1.01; 0.06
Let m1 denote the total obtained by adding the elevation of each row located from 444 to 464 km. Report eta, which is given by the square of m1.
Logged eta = 12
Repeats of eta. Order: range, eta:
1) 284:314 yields 45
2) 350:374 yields 25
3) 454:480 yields 24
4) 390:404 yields 10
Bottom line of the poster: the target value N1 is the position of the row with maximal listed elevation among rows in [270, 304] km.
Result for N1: 302.0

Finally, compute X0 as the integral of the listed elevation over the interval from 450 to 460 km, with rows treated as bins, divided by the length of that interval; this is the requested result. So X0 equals 0.90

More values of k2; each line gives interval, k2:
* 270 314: 307.0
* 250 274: 257.0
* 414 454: 417.0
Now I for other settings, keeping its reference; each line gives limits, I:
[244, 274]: 0.015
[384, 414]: 0.043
